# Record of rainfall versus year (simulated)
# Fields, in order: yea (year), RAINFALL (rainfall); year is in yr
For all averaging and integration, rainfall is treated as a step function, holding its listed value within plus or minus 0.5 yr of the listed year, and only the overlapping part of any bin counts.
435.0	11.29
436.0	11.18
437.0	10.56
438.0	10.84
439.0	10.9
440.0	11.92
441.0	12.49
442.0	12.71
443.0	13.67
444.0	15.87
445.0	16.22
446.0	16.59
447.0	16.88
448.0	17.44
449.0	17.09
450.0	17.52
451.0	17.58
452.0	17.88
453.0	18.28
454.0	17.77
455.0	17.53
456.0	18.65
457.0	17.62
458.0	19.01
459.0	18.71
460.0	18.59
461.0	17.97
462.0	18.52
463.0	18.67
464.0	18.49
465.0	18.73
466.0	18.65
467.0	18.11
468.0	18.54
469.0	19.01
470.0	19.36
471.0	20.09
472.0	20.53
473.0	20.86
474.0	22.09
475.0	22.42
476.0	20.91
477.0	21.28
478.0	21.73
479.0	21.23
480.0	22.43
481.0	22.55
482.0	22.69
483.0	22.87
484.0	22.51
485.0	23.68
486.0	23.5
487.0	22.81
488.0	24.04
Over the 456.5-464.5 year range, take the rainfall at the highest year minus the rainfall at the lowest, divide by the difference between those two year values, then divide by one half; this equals 0.2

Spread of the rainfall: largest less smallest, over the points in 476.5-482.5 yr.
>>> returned 1.46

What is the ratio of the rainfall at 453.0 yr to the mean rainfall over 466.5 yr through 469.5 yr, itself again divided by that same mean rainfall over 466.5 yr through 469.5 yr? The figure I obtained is 0.053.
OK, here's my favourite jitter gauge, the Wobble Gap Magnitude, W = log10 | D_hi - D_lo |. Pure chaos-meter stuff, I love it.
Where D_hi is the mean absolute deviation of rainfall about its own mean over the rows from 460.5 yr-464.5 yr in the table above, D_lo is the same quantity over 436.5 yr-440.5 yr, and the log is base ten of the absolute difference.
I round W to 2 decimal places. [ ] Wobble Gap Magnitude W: -0.68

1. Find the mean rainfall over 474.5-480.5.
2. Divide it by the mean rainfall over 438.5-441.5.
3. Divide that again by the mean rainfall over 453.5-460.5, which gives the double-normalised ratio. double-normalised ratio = 0.101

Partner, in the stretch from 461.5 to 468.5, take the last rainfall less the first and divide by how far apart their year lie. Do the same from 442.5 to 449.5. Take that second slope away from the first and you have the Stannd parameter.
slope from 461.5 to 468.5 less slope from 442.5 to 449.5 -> -0.57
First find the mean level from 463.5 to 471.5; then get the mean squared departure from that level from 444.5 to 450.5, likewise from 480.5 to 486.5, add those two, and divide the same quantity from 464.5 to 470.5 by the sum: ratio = 0.008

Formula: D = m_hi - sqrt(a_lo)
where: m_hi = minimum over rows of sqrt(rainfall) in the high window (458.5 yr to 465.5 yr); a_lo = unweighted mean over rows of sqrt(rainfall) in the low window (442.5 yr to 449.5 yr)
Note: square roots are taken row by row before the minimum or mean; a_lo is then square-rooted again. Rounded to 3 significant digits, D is 2.23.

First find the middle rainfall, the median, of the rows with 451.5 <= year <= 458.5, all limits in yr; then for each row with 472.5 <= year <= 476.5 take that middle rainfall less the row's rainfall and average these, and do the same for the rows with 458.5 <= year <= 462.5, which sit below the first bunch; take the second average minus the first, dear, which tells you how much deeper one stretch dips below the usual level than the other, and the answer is 3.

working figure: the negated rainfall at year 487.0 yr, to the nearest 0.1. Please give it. -22.8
